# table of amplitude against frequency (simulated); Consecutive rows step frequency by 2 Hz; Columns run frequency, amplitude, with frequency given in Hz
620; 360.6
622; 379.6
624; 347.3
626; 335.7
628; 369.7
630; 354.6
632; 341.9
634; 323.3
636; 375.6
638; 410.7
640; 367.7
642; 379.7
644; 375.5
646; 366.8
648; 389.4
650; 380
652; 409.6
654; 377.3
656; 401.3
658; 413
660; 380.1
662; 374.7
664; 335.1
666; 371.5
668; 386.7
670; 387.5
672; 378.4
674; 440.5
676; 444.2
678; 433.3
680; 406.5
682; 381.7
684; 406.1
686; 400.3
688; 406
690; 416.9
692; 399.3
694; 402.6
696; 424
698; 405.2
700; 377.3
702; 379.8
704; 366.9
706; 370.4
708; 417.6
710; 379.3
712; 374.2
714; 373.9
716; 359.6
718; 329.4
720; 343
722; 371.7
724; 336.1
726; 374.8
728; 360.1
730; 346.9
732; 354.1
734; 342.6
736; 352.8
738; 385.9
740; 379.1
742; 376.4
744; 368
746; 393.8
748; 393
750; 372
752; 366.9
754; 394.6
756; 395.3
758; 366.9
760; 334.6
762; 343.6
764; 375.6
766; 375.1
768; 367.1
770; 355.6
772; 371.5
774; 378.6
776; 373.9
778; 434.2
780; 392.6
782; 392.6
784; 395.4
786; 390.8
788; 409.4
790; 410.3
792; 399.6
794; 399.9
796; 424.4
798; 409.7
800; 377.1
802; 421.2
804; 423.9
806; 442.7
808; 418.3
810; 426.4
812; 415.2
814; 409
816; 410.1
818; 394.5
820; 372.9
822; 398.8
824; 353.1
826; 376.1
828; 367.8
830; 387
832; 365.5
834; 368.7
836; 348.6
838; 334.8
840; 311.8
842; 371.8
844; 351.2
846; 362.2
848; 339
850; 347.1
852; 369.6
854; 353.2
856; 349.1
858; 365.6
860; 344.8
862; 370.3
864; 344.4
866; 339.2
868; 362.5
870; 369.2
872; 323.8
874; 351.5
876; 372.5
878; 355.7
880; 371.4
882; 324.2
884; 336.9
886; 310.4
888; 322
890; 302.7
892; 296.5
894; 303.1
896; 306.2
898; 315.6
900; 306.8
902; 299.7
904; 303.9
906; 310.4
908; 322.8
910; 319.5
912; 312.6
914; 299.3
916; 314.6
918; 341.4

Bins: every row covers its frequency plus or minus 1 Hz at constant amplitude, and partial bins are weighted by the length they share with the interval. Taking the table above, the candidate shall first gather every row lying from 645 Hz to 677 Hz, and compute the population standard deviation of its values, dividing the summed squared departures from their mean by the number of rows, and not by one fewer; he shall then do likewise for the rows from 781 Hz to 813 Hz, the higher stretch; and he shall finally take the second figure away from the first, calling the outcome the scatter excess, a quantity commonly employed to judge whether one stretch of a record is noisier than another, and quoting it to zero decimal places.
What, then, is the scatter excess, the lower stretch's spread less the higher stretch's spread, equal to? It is 10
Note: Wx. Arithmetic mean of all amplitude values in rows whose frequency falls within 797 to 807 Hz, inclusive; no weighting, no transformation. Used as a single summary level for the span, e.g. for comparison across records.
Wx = 415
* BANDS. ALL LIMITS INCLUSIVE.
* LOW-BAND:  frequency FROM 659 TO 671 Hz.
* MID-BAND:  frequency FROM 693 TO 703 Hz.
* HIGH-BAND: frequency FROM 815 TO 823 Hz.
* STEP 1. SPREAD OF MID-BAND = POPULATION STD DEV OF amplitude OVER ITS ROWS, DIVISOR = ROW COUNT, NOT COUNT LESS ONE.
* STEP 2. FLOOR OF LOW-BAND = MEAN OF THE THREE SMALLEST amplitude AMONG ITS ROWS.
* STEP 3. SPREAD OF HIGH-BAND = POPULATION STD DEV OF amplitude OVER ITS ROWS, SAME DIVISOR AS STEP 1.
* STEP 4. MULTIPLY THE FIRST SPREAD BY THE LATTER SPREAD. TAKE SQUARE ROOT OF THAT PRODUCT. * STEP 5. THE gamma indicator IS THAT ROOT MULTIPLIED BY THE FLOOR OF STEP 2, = 5517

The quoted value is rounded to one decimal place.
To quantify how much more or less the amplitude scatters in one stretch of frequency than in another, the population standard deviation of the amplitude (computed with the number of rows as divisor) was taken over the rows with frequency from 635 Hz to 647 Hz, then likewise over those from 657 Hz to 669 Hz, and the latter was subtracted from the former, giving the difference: -8.3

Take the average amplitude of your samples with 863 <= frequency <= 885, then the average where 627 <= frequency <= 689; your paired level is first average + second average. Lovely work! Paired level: 736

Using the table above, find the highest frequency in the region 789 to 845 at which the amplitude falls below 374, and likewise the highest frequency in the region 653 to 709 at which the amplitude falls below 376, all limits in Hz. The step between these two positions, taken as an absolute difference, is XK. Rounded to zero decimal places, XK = 138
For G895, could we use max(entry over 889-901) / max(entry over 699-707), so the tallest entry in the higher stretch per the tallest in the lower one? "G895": 0.83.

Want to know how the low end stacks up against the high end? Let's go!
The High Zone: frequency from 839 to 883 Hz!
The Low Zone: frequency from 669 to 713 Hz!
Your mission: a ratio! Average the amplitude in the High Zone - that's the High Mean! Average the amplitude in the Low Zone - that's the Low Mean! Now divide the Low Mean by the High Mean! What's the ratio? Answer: 1.14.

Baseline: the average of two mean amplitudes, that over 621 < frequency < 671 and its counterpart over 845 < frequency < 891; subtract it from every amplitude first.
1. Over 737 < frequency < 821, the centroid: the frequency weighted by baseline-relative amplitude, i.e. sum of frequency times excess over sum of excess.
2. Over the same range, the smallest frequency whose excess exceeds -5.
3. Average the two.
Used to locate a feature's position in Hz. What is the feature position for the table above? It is 763.9 Hz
